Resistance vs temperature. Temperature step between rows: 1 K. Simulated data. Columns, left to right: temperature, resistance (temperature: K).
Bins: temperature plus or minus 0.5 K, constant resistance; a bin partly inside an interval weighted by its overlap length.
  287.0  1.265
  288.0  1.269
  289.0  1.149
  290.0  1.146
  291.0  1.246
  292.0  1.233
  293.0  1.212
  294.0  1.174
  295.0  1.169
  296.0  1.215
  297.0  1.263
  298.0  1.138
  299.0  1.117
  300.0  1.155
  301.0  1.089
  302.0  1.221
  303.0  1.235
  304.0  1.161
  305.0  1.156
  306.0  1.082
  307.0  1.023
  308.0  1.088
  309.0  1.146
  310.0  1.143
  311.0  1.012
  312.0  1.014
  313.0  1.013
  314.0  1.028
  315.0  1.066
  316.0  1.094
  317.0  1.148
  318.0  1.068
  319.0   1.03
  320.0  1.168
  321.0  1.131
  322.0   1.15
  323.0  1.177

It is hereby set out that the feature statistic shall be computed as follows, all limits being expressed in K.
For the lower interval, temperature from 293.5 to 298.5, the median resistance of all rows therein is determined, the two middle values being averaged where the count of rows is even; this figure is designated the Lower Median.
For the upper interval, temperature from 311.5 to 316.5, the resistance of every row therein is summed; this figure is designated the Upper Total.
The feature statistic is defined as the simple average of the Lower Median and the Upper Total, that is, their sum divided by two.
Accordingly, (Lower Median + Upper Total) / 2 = 3.19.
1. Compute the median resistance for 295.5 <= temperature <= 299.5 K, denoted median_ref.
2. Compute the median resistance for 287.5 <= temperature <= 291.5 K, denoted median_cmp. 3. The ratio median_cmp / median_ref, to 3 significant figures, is 1.02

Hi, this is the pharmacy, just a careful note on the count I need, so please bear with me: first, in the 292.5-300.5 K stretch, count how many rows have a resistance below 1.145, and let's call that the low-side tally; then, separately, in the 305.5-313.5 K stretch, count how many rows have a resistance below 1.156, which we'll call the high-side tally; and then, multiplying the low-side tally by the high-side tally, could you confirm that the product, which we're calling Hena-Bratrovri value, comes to 16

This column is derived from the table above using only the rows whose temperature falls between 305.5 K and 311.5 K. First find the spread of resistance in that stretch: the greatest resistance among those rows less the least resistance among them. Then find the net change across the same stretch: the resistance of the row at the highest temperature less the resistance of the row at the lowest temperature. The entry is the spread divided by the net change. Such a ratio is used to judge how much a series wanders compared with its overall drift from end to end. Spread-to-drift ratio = -1.9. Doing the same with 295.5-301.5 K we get -1.4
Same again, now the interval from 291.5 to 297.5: 3.1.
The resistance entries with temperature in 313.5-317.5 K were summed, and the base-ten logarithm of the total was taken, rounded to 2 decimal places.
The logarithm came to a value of 0.64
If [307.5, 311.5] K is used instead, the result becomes 0.64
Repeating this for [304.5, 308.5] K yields 0.64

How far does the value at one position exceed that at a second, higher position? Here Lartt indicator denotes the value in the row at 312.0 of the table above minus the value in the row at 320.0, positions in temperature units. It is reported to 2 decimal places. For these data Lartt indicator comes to -0.15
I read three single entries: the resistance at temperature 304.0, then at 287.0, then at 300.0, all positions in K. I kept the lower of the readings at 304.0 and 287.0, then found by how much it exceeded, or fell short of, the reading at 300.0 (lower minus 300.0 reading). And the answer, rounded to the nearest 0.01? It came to 0.01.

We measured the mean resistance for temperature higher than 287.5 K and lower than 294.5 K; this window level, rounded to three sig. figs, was 1.20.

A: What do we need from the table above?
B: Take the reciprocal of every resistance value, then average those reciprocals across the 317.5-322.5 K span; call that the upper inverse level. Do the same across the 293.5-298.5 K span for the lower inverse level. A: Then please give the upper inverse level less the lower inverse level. 0.06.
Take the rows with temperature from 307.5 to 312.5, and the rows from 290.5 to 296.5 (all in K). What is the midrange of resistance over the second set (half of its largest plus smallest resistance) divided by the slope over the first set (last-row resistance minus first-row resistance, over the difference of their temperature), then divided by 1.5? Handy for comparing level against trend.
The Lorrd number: -44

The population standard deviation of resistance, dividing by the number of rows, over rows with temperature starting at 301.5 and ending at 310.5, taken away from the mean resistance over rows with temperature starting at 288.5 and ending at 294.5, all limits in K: 1.13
